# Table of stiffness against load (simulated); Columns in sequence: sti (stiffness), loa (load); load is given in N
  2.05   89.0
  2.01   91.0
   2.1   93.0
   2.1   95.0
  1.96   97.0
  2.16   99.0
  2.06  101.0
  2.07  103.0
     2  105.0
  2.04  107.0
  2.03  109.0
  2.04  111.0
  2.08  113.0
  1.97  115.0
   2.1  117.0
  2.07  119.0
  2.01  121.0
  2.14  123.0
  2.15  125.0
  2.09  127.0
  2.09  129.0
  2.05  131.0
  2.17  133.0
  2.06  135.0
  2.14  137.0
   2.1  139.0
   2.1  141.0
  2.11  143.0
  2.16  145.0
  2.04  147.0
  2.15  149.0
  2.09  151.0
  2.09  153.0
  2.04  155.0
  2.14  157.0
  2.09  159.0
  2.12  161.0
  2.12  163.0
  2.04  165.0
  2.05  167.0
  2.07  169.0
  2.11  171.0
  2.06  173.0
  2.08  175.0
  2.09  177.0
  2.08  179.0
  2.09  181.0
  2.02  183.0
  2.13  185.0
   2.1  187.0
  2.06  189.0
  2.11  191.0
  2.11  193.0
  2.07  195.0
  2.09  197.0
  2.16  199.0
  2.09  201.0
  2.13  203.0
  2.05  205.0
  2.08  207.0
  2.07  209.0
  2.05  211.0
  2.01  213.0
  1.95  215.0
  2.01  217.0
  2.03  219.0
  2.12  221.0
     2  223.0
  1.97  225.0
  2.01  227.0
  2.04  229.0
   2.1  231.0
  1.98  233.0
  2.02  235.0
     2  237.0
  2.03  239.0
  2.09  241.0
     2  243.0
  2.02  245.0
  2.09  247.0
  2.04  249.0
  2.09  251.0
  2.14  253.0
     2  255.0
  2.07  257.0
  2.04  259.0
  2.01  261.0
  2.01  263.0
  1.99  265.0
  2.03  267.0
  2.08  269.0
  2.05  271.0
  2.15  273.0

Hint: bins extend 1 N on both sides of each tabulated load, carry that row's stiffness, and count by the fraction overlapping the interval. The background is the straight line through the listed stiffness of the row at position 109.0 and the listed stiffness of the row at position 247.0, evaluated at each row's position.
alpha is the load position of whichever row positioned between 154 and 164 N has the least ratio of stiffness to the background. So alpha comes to 155.0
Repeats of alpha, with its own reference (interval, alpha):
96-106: 97.0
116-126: 121.0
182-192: 183.0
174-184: 183.0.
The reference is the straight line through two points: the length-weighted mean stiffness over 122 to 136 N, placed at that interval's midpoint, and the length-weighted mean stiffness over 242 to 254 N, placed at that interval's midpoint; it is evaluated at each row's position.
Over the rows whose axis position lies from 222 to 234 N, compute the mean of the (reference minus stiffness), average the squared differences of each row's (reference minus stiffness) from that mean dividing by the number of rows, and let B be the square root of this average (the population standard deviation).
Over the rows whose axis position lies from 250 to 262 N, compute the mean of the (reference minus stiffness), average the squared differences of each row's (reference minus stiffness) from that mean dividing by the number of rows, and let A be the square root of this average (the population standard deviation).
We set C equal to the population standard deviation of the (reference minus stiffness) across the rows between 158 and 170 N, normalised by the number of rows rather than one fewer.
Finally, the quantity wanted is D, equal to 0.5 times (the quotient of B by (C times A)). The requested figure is 15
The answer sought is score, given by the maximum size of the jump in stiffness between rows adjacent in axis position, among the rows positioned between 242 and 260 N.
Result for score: 0.140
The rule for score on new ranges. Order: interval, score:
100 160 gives 0.130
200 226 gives 0.120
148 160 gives 0.100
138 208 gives 0.120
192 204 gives 0.070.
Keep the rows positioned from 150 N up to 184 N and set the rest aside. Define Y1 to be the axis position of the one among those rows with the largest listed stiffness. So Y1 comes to 157.0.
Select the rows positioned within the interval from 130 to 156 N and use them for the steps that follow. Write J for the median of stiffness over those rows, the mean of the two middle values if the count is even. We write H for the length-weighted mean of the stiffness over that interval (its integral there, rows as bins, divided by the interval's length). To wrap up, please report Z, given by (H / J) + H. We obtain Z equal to 3.10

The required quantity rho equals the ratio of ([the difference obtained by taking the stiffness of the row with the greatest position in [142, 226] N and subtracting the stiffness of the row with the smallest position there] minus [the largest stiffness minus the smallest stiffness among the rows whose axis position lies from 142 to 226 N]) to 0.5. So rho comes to -0.70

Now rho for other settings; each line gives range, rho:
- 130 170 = -0.22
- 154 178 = -0.10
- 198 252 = -0.56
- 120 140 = -0.14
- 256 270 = -0.16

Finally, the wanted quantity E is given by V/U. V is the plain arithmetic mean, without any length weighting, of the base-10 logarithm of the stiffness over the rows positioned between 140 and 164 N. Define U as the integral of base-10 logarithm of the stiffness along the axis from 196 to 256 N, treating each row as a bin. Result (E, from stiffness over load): 0.017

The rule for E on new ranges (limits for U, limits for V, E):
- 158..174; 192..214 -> 0.063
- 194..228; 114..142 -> 0.030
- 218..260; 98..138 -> 0.024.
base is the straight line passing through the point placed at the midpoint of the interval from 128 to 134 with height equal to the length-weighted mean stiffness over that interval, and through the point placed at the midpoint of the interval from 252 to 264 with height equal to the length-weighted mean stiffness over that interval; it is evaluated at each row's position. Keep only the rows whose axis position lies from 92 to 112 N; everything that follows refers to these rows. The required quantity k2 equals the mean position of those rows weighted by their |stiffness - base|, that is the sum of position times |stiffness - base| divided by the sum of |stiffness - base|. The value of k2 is 103.0 N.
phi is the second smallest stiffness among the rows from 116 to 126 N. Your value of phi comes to 2.07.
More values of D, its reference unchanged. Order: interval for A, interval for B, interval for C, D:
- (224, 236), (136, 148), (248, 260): 10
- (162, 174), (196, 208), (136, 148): 16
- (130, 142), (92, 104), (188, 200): 21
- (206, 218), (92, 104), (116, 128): 15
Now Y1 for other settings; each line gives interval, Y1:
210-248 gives 221.0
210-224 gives 221.0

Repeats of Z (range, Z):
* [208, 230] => 3.03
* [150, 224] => 3.07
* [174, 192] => 3.08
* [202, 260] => 3.04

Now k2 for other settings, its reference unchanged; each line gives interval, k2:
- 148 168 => 158.5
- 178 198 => 187.7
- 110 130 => 118.0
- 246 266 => 255.9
